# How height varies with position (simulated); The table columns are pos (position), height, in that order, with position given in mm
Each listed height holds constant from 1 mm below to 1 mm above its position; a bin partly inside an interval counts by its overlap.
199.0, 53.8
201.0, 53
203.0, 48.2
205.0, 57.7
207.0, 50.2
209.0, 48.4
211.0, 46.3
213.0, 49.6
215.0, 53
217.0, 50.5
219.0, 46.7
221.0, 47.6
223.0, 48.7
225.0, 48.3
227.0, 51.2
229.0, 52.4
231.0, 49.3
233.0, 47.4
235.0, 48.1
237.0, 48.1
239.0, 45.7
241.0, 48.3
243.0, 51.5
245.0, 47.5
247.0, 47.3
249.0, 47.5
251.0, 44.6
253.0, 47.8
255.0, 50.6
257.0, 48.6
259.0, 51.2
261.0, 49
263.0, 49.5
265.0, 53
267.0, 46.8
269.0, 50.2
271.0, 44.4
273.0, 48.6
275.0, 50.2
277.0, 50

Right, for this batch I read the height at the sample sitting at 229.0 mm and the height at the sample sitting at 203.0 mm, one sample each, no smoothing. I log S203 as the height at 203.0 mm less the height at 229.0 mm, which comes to -4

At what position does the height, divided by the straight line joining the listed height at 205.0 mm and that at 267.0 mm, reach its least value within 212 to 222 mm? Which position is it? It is 219.0 mm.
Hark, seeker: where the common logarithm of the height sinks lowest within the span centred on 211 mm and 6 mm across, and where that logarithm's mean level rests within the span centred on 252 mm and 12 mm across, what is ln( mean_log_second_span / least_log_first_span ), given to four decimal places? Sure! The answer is 0.0077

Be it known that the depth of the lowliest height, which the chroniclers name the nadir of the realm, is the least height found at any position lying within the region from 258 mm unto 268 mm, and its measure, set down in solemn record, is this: 46.8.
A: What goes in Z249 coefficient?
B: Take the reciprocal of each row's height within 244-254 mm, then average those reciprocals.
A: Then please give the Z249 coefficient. 0.0213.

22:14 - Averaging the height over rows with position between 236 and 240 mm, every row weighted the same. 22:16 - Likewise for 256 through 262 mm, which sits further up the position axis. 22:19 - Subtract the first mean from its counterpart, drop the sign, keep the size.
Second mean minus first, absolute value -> 2.7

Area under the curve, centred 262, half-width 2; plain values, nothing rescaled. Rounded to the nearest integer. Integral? 197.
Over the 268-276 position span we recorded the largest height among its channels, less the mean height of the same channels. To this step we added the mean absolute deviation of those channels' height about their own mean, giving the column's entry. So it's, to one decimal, 3.8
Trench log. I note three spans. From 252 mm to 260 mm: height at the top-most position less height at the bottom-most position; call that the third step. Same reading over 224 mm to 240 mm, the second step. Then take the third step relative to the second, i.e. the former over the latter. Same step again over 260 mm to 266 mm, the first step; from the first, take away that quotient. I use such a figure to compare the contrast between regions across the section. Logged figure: 5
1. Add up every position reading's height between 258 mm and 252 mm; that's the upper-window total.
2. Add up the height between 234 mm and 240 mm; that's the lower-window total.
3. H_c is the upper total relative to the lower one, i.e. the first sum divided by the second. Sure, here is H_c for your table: 1.04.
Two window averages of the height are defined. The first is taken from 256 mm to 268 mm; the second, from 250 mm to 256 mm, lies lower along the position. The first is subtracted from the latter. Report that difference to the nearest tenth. -2.0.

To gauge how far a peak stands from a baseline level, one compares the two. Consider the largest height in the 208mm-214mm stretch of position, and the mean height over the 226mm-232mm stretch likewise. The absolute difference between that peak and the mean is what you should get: 1.4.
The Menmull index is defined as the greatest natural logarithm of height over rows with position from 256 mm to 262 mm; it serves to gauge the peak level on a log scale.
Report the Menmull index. 3.94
